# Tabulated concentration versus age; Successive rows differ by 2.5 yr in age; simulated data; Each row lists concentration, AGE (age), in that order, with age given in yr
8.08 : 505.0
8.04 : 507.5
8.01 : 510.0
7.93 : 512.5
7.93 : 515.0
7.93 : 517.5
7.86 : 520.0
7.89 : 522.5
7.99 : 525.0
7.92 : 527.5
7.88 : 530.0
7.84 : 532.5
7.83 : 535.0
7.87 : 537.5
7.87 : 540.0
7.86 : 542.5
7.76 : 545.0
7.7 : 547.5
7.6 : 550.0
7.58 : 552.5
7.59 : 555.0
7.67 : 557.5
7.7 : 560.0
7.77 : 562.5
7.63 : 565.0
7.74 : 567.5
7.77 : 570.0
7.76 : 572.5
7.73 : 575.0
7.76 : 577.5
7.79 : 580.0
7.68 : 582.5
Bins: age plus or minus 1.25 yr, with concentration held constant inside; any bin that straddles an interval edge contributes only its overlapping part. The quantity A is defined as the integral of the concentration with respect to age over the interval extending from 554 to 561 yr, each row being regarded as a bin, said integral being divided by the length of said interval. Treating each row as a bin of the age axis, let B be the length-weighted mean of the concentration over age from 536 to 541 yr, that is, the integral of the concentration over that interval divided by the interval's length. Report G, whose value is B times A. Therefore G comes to 60.2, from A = 7.65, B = 7.87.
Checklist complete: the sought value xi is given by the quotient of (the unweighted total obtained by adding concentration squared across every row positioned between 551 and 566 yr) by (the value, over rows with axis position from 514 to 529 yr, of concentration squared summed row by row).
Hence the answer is 0.93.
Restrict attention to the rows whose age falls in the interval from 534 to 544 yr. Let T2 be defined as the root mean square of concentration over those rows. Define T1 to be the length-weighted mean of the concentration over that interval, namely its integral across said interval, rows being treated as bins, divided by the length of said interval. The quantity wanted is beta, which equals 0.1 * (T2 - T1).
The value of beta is 0.0002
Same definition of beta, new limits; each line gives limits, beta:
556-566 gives 0.0001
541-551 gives -0.0006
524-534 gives 0.0004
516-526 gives 0.0002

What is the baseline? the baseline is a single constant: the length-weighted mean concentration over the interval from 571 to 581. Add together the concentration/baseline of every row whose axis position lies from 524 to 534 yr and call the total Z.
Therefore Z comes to 4.08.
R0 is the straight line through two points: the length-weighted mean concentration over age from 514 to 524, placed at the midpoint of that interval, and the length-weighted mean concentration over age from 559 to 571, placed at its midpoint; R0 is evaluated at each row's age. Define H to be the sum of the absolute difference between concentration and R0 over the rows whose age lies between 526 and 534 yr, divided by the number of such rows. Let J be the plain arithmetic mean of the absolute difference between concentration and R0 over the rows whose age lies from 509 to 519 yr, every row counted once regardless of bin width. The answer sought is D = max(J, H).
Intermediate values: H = 0.027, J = 0.025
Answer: 0.03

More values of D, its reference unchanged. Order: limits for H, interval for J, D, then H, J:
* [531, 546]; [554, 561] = 0.10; 0.033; 0.098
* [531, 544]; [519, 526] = 0.05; 0.032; 0.050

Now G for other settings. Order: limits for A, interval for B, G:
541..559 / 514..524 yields 60.7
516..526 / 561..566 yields 61.0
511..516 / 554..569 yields 61.0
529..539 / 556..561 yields 60.3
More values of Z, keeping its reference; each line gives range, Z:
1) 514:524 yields 4.07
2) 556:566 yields 3.97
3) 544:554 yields 3.95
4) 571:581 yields 4.00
